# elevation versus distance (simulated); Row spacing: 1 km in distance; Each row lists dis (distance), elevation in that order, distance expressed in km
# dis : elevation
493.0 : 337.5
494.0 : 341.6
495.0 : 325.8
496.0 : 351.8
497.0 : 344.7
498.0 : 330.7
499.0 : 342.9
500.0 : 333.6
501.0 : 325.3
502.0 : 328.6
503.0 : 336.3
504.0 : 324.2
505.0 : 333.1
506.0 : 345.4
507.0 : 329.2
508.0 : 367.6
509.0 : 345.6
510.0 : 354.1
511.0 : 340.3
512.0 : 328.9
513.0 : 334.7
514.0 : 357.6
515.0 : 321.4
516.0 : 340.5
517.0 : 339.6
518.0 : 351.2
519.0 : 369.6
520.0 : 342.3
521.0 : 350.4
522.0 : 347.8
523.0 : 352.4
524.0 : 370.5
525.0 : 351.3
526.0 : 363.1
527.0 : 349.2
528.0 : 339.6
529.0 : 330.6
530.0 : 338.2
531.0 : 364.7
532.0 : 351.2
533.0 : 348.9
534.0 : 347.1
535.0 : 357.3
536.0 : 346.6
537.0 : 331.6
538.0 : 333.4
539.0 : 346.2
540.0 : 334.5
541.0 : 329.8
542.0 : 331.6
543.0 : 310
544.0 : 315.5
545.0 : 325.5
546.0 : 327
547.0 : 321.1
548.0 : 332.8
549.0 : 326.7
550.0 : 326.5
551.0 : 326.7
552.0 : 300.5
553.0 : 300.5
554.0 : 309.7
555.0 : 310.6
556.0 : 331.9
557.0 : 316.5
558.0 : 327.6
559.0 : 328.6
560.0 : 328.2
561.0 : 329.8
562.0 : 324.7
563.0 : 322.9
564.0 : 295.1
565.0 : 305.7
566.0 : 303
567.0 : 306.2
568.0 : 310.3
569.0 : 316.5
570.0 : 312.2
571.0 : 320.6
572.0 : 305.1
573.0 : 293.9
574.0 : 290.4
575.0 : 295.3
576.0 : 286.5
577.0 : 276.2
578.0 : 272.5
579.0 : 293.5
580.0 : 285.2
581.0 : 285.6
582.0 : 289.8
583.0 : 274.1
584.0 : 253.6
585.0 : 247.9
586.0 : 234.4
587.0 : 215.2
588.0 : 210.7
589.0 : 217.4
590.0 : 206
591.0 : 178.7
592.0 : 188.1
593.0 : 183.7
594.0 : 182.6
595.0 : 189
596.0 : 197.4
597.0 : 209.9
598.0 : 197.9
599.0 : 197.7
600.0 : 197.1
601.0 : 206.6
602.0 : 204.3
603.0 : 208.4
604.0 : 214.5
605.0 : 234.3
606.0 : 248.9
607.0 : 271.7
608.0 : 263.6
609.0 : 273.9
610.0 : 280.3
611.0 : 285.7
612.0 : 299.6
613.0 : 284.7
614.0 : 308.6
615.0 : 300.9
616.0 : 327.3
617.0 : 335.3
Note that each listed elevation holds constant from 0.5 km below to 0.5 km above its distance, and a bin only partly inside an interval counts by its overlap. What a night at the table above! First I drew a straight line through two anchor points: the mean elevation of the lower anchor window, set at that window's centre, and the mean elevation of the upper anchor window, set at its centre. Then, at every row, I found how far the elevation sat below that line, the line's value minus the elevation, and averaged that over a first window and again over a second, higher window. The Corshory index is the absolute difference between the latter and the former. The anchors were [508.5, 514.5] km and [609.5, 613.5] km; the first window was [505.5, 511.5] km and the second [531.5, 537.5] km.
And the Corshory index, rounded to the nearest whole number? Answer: 15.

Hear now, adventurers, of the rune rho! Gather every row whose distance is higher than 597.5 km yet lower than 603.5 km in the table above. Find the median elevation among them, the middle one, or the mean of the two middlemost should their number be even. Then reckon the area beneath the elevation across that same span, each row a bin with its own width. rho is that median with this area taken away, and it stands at -1011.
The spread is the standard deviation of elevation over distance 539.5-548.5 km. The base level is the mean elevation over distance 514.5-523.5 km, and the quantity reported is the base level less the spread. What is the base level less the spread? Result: 338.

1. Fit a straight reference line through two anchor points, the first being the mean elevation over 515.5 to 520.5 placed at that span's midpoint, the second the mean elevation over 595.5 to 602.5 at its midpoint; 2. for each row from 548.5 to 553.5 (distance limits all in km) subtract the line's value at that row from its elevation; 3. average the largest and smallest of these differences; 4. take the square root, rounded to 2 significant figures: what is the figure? 5.1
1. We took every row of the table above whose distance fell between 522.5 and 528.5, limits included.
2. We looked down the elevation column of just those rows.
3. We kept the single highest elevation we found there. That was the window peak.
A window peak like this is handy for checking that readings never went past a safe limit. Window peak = 370.5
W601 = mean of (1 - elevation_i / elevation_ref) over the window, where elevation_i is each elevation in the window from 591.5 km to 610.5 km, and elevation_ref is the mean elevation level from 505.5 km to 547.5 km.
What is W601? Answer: 0.36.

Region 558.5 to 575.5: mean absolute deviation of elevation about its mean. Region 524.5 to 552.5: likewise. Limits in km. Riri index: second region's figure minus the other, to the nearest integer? 1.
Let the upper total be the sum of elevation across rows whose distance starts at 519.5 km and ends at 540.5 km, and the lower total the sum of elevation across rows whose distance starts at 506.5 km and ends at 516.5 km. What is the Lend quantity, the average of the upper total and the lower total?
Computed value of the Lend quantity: 5358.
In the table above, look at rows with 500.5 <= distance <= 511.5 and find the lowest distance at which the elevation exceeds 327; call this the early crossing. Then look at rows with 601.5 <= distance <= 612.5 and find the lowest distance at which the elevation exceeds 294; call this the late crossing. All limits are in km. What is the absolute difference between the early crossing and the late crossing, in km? 110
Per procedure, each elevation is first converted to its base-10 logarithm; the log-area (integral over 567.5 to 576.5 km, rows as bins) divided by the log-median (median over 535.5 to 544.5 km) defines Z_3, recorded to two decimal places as 8.86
